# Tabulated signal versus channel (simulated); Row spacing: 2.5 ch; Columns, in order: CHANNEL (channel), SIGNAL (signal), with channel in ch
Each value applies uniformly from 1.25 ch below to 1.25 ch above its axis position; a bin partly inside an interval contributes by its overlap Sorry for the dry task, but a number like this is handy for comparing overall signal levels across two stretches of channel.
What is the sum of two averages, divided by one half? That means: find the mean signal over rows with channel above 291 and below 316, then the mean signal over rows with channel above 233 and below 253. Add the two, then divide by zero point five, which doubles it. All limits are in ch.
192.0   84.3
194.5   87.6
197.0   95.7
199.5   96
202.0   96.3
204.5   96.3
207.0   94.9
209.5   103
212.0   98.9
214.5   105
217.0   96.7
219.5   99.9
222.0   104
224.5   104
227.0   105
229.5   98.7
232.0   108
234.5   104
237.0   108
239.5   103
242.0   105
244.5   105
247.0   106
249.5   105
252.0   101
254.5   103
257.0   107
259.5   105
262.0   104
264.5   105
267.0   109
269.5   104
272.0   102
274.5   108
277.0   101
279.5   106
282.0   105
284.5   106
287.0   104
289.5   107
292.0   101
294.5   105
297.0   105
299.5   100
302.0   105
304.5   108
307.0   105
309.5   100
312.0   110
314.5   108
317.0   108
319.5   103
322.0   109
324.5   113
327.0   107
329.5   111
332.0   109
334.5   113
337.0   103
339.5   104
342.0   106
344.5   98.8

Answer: 419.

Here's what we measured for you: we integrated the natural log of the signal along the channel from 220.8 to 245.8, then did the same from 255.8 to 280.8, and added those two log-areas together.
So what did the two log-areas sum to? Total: 233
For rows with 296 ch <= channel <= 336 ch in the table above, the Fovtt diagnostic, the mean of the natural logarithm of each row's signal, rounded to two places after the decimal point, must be 4.67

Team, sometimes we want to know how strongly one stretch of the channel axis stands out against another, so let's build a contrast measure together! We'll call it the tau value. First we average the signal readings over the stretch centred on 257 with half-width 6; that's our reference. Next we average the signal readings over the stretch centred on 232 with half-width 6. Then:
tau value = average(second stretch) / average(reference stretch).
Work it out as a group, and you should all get 1.01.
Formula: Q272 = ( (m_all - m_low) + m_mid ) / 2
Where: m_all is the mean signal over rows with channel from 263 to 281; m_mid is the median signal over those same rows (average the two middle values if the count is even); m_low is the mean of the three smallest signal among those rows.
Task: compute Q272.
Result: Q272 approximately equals 53.8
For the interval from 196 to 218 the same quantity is 49.4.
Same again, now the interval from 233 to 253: 53.5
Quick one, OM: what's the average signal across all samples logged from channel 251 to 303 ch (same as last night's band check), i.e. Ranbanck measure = 104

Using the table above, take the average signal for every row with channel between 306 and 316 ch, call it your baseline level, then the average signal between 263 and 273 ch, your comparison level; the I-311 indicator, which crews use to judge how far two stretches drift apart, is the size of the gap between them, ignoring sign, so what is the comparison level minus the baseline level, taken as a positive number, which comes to 0.8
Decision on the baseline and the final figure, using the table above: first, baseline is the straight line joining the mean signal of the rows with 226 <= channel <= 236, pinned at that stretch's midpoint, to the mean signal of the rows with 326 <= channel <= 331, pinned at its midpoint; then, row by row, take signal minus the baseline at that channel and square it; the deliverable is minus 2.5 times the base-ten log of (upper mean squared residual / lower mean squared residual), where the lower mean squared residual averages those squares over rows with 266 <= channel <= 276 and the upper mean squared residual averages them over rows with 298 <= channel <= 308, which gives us -0.8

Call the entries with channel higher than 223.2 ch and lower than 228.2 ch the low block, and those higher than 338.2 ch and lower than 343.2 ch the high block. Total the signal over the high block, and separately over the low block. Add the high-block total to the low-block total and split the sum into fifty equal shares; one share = 8.38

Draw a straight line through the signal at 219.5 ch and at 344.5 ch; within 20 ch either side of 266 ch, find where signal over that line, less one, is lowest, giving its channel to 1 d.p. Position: 252.0 ch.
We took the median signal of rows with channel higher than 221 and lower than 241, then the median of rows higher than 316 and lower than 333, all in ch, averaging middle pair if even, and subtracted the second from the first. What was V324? -5.0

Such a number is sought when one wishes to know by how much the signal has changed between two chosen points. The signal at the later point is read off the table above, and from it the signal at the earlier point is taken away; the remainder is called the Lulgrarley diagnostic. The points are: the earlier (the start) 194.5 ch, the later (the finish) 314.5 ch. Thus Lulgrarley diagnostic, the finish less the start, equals 20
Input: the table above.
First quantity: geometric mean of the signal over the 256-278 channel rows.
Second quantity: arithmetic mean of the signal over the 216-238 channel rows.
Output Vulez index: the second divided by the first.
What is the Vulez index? 0.983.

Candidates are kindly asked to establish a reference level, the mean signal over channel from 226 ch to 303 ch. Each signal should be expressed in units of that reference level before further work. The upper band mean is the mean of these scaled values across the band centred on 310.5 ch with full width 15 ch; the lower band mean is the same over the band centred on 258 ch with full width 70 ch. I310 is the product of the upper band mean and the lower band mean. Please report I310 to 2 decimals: 1.02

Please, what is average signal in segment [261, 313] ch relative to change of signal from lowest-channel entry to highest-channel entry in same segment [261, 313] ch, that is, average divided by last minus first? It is 17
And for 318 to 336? 11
